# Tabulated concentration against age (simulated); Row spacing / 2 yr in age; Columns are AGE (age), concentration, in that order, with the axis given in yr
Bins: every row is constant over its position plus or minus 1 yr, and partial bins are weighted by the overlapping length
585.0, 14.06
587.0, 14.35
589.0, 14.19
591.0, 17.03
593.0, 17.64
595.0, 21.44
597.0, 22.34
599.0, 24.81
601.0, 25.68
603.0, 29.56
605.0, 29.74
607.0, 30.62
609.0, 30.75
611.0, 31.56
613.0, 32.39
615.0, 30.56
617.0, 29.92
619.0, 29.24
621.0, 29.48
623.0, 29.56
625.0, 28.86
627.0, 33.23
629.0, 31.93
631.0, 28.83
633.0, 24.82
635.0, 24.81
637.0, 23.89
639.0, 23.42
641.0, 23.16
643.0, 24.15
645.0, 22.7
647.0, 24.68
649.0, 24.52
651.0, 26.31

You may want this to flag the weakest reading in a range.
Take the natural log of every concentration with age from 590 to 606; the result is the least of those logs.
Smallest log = 2.83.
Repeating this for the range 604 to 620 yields 3.38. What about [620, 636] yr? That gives 3.21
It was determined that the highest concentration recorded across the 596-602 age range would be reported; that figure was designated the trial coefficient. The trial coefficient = 25.68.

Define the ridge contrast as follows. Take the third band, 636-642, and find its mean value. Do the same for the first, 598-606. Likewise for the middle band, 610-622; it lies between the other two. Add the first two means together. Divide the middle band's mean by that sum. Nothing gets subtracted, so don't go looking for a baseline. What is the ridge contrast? 0.60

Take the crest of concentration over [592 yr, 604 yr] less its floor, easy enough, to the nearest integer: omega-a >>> 12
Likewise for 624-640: 10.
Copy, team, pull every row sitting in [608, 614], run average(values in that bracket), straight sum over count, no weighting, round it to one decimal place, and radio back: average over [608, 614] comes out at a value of 31.6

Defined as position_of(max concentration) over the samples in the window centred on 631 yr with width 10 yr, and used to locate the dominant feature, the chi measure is 627.0 yr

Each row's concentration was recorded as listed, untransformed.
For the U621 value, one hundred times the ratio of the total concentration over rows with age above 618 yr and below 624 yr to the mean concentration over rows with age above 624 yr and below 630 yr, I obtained 282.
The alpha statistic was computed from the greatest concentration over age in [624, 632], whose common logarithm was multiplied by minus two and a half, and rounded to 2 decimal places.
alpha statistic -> -3.80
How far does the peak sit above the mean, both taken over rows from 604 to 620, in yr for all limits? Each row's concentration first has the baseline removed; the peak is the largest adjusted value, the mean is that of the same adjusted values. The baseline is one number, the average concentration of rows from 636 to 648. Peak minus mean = 1.8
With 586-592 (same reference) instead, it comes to 1.8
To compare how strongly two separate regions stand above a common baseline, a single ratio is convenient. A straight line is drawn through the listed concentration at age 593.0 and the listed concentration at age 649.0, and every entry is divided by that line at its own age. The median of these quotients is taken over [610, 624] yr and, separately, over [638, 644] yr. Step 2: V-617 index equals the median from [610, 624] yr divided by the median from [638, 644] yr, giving 1.4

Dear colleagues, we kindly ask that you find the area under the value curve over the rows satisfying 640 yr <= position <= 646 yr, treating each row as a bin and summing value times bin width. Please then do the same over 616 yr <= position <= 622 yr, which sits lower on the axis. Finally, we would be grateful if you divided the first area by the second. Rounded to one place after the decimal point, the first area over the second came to 0.8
